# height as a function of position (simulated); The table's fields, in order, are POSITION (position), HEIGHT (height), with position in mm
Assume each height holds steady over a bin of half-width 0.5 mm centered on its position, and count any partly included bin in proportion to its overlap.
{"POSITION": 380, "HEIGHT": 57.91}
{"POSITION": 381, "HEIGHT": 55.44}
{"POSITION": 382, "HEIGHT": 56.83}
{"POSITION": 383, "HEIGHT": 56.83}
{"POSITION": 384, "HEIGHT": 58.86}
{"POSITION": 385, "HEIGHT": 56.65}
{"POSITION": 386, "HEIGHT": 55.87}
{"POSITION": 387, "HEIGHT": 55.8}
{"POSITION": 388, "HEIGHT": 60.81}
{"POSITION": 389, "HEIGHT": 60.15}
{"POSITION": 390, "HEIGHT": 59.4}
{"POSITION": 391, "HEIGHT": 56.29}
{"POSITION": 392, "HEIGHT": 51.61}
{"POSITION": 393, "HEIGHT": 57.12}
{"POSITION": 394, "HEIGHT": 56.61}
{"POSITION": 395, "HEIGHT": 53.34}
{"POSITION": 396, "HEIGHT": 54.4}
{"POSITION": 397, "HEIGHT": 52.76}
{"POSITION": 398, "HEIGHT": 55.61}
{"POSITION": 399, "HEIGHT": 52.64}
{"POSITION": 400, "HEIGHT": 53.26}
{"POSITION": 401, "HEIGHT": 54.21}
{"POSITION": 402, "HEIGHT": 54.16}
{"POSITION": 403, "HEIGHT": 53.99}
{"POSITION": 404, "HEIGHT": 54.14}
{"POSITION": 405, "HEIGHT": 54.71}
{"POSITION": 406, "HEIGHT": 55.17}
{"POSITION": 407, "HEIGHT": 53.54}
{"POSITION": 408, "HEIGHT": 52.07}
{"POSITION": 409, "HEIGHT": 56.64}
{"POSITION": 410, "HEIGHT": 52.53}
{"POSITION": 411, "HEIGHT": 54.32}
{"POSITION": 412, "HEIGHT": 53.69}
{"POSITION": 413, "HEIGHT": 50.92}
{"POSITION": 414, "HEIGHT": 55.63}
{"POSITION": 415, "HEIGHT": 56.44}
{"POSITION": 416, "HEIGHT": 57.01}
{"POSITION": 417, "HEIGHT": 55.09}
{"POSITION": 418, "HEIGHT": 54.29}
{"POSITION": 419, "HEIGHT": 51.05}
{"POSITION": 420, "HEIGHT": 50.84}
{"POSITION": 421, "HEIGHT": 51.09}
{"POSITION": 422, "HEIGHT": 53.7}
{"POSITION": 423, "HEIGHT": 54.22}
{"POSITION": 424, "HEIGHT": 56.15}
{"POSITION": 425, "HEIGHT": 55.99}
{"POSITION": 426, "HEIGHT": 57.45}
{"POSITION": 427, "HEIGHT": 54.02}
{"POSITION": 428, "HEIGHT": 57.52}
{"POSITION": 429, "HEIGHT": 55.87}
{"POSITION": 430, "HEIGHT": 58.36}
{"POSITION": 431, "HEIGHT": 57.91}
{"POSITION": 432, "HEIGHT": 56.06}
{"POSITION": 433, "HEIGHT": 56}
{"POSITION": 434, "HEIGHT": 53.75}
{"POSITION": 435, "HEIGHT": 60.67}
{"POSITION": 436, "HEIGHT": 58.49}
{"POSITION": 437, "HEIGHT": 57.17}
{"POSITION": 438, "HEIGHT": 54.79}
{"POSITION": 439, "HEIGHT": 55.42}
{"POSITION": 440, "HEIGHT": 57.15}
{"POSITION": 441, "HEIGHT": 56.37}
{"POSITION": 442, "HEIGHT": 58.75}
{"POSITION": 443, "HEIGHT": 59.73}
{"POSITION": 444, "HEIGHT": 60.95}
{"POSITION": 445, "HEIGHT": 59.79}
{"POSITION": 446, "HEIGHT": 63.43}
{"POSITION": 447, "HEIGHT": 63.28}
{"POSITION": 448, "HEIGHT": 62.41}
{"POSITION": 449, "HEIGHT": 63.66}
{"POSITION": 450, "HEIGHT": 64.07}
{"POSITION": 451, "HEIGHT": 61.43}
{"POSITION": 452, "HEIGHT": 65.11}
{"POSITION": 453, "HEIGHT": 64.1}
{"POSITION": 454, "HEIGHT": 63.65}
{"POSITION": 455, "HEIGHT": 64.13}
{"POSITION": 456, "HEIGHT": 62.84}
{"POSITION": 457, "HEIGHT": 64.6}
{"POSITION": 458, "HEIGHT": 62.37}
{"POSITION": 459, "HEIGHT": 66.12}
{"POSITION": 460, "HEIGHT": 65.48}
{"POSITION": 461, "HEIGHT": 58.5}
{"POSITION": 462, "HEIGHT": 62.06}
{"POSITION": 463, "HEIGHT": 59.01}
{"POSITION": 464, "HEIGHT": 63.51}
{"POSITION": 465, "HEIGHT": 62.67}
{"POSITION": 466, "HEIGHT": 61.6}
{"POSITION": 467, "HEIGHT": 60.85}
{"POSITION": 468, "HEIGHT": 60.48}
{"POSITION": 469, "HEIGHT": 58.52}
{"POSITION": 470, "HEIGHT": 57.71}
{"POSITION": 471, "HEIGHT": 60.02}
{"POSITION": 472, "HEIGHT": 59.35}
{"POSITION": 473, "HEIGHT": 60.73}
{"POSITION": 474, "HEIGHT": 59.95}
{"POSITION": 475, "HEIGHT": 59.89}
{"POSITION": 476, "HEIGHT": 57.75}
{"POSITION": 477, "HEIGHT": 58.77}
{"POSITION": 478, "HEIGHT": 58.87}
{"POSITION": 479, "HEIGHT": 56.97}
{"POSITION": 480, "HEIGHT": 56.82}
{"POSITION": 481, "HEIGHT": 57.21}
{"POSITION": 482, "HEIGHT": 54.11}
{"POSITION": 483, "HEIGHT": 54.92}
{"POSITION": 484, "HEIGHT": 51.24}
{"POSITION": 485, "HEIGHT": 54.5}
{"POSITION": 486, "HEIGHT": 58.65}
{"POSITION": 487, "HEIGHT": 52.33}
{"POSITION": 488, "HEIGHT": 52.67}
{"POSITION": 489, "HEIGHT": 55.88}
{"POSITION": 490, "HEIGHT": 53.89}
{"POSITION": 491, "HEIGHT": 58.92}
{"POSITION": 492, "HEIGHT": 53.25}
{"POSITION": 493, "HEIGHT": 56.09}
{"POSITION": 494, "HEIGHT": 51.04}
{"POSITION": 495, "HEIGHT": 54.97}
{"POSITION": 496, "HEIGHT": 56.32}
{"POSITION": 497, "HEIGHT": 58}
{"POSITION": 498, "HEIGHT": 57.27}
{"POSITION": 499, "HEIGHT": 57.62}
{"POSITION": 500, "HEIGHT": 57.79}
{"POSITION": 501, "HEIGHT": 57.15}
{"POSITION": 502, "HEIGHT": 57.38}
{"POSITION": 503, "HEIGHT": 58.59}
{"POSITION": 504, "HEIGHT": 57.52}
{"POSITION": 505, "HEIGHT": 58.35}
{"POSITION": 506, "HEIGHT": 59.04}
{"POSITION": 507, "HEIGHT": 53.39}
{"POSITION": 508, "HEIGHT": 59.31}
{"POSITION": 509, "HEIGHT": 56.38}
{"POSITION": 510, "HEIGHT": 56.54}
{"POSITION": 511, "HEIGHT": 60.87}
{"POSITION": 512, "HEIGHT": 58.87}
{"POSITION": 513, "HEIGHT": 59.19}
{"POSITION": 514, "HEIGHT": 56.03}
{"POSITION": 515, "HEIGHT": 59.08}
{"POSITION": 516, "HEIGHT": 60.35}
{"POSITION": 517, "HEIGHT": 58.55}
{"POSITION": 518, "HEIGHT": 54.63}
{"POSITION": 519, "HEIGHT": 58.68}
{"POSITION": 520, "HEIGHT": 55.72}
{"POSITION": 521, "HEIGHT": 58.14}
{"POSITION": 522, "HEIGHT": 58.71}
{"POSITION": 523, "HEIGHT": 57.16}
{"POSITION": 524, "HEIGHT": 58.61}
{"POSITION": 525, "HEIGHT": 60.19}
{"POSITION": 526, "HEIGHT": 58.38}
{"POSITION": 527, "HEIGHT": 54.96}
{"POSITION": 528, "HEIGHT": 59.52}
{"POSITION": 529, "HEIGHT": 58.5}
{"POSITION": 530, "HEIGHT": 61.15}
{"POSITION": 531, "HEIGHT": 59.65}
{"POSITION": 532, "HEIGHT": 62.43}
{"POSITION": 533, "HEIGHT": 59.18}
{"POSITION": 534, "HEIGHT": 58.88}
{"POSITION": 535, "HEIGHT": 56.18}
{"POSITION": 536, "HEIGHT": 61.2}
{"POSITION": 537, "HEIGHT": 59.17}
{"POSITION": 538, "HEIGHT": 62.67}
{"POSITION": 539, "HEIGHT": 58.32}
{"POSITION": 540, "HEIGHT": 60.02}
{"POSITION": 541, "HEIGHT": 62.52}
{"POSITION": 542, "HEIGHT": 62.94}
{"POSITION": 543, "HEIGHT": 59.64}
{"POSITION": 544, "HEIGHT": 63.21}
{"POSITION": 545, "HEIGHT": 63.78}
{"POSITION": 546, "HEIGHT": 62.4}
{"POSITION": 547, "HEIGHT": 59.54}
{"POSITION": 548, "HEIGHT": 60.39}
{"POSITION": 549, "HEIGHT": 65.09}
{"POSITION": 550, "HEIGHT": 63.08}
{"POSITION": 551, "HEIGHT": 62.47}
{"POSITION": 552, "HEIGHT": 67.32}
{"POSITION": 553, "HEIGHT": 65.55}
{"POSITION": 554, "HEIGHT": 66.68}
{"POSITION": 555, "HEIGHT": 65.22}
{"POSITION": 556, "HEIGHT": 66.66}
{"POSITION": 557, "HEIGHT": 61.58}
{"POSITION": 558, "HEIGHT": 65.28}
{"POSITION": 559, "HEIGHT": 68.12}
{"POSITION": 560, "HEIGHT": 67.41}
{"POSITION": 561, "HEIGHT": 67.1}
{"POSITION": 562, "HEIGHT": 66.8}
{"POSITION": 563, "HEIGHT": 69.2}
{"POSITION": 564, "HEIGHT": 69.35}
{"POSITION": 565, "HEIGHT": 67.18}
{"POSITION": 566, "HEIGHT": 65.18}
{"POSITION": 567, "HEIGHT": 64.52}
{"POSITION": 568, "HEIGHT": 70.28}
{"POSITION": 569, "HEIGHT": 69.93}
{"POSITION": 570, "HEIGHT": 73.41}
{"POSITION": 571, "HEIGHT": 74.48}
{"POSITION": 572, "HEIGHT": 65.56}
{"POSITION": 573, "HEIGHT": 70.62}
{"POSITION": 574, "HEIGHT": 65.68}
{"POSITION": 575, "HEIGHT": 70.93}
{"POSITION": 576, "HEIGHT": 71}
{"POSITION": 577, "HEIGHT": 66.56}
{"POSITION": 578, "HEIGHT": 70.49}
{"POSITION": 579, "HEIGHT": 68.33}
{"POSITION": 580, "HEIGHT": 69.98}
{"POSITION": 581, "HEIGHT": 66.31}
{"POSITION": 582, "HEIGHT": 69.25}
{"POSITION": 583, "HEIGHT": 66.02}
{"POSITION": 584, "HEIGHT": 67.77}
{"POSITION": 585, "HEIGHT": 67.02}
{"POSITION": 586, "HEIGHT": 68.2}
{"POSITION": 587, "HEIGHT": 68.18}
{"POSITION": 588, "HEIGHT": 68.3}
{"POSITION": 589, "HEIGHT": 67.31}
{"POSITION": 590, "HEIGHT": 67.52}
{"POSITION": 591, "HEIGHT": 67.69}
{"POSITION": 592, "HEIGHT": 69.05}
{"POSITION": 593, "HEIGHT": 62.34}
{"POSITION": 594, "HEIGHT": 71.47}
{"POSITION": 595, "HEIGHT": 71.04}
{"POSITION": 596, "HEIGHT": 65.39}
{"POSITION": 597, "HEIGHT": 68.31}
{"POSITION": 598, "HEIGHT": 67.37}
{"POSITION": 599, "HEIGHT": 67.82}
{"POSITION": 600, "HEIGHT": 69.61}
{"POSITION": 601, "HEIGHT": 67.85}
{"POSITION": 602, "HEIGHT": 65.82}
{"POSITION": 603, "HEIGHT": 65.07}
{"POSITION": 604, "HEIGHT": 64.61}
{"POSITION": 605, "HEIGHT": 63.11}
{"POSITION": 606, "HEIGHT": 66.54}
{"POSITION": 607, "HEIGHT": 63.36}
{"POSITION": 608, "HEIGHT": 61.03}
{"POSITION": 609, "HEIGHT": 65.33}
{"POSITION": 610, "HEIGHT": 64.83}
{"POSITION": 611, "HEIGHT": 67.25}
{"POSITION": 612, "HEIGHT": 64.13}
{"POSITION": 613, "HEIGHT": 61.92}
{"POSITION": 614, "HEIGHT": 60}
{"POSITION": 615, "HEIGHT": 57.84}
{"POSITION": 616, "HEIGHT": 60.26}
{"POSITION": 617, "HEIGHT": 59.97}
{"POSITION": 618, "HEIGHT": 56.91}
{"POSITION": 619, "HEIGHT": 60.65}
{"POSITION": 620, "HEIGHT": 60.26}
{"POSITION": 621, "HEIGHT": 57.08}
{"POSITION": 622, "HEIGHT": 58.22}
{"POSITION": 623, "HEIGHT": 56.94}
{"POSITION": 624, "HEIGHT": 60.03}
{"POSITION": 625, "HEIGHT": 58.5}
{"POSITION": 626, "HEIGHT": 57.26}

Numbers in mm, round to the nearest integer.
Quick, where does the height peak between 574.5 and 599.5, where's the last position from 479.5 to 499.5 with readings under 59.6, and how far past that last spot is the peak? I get 95 mm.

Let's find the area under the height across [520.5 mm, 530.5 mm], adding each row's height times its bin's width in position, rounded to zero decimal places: 585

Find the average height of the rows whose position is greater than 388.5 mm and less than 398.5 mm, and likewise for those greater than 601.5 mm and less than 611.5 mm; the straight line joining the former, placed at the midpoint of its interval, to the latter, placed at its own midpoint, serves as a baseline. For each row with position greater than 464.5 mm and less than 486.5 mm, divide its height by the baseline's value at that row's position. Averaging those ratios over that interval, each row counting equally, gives 0.98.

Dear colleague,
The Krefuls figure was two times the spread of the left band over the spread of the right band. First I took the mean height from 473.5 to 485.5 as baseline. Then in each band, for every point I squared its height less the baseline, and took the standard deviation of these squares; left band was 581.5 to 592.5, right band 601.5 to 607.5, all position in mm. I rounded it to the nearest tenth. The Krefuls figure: 1.9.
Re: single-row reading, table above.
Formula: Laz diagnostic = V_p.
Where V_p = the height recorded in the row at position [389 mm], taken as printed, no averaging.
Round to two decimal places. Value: 60.15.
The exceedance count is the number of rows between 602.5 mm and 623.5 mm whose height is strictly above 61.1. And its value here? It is 10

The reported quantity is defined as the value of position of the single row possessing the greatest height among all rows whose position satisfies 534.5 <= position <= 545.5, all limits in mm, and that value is 545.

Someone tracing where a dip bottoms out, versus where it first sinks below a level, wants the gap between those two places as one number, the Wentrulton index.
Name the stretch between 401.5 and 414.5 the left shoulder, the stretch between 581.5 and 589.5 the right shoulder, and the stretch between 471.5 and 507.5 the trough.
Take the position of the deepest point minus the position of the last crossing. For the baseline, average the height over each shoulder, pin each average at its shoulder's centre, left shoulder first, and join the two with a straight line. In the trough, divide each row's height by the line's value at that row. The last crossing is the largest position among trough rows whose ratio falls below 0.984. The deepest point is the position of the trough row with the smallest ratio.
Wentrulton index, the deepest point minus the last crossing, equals -13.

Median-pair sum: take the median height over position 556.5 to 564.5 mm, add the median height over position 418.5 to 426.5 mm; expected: 121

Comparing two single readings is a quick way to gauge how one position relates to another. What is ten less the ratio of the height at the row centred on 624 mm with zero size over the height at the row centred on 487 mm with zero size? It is 8.85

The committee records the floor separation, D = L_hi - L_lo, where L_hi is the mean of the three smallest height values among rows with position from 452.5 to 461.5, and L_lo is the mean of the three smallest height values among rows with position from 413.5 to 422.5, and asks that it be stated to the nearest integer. 10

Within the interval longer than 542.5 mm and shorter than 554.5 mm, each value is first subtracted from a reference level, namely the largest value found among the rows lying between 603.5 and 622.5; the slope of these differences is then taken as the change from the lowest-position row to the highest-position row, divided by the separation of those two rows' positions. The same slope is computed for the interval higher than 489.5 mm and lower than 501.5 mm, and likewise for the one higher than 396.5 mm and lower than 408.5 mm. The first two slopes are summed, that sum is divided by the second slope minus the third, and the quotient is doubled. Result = 5.2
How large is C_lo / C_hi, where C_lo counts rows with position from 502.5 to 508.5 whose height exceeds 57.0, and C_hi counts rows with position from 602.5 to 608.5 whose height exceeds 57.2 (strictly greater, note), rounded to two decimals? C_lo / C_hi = 0.83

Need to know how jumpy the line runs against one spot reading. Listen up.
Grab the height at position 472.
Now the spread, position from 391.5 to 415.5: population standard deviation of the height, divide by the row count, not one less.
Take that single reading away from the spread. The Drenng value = -57.7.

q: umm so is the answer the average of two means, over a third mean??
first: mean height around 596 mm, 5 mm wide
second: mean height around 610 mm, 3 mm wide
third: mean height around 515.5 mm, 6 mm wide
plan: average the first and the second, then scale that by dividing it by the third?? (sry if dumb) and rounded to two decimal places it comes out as 1.16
